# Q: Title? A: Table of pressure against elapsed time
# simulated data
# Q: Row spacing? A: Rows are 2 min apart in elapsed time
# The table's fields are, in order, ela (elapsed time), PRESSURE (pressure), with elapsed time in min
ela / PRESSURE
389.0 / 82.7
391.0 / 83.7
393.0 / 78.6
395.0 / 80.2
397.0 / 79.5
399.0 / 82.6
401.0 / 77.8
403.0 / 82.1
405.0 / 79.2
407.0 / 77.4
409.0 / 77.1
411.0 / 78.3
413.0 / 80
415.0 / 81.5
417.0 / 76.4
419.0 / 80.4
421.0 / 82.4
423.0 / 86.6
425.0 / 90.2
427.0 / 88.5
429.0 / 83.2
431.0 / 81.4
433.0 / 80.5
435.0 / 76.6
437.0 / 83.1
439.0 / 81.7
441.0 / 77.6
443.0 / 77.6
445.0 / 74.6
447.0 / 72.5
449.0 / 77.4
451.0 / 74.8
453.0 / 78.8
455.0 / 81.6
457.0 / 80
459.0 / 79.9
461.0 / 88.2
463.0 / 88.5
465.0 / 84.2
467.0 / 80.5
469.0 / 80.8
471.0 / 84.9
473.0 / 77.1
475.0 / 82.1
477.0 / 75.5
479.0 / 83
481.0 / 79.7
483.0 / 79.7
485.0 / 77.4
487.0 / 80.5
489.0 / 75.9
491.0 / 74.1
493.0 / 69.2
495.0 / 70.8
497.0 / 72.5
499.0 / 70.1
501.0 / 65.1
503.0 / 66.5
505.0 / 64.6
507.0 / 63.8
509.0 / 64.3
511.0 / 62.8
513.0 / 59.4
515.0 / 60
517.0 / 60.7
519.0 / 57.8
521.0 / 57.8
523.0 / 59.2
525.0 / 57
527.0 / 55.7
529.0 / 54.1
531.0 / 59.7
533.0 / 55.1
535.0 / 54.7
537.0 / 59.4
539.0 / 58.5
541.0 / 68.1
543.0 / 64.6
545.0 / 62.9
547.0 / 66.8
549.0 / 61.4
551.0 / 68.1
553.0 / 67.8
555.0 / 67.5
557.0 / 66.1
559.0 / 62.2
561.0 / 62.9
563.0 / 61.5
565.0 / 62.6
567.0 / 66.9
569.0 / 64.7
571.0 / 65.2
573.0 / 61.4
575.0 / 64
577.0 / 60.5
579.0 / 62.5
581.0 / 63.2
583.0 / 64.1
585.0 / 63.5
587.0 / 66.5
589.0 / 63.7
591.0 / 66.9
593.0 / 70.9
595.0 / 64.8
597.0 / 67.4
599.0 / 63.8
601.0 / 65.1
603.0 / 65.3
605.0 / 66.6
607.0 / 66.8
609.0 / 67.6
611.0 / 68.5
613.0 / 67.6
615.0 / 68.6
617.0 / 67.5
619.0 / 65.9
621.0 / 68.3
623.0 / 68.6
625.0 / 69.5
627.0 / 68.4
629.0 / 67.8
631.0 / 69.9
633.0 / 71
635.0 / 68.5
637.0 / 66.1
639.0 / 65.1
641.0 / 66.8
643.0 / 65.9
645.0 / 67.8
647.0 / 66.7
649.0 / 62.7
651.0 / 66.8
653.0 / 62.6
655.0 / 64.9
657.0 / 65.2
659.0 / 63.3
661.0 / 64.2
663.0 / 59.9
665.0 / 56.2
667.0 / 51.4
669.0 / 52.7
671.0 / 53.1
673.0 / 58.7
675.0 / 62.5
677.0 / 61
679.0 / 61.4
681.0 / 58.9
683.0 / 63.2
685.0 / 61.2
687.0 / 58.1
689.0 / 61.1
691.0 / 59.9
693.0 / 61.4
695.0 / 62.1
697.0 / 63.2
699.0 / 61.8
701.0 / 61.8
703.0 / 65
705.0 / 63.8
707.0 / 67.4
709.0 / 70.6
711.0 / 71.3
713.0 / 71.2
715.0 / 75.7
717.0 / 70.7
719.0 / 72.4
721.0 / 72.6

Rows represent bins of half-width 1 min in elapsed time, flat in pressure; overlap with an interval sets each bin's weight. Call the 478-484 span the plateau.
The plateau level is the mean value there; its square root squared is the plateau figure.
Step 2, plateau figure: 81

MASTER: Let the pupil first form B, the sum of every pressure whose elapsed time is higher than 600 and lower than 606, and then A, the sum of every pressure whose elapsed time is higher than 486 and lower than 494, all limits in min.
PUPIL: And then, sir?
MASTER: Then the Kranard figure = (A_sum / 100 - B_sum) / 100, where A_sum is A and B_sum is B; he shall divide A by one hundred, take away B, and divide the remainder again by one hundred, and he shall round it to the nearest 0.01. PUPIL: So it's -1.94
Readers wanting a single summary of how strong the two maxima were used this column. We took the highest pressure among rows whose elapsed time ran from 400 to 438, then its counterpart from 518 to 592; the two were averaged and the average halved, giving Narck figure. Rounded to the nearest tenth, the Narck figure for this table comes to 39.6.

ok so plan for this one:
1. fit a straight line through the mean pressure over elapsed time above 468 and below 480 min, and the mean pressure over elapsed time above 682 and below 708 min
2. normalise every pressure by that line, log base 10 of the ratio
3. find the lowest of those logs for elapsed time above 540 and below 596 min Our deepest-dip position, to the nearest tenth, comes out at 549.0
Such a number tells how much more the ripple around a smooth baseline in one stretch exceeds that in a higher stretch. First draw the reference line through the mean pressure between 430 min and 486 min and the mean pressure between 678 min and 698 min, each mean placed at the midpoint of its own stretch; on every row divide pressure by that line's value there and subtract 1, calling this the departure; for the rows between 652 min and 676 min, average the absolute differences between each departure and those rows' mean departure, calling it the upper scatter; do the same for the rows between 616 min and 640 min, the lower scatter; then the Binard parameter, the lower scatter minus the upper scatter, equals -0.042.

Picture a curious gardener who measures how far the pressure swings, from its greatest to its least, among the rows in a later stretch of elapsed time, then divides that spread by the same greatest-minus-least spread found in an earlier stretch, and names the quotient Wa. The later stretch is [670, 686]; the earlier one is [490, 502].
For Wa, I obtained 1.12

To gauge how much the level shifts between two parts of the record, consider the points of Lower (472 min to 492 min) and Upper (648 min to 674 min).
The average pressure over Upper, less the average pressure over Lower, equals -18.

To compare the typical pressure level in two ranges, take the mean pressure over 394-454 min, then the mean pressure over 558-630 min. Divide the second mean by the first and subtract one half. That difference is 0.32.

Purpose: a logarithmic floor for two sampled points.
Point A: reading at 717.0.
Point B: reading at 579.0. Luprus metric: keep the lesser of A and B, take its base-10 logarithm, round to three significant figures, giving 1.80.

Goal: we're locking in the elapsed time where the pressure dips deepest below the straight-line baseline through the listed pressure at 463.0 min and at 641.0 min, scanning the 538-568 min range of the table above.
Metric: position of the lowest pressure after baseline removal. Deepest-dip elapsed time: 539.0 min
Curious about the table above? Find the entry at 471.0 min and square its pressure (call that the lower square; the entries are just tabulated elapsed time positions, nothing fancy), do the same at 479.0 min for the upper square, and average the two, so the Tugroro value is 7049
